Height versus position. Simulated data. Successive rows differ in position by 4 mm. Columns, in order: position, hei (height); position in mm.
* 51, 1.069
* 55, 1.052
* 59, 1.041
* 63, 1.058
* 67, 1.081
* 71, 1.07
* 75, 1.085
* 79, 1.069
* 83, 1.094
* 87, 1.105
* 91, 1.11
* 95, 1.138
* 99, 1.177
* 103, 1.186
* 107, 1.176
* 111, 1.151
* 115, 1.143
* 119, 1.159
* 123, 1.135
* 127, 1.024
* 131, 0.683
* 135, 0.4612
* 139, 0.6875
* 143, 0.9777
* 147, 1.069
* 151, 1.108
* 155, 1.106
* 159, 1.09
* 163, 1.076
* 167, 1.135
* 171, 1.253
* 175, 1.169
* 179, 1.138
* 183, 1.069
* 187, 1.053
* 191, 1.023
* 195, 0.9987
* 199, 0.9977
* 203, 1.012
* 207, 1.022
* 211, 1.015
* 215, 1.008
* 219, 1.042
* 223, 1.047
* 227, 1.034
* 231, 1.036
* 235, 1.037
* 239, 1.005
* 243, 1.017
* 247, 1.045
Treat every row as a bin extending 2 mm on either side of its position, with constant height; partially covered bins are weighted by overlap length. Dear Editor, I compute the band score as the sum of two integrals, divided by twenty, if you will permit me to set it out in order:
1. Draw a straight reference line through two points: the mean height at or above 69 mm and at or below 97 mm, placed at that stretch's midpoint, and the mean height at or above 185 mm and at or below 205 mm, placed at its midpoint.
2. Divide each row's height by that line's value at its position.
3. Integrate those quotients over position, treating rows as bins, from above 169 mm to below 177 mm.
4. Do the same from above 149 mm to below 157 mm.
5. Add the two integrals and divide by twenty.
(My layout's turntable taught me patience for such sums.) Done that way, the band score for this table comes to 0.89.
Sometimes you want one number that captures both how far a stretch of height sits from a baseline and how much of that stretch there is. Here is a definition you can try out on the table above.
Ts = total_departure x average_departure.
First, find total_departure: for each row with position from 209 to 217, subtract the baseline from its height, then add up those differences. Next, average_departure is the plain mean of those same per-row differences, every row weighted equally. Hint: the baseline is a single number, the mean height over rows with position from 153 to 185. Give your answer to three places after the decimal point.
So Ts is 0.028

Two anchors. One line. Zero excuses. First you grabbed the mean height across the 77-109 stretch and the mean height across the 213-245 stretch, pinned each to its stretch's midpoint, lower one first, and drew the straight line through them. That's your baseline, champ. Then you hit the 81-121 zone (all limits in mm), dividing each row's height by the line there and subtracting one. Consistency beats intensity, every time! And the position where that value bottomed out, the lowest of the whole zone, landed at 83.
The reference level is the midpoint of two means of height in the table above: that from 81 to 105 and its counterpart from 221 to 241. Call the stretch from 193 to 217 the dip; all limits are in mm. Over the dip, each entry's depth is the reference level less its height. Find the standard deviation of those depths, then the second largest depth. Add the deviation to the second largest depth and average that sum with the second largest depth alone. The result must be 0.089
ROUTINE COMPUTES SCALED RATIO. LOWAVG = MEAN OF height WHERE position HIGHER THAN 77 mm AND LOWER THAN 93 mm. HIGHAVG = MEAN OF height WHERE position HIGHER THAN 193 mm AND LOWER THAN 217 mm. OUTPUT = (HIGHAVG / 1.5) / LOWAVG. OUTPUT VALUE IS 0.615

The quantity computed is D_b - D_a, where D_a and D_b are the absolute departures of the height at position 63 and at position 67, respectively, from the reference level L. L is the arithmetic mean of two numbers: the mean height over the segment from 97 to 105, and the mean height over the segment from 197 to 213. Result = -0.02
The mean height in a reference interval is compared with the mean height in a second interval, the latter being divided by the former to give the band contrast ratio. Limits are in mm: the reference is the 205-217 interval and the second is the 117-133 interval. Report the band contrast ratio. 0.99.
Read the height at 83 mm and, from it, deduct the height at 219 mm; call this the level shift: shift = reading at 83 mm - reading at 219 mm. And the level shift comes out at 0.052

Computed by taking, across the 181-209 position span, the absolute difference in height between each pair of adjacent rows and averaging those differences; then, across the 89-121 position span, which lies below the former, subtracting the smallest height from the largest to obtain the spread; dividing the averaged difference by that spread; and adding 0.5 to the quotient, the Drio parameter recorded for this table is 0.71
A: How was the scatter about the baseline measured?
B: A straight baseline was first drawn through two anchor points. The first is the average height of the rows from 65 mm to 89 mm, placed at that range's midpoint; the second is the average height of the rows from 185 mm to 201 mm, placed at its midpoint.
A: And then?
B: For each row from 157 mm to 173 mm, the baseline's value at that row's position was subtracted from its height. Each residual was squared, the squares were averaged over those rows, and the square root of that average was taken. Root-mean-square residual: 0.13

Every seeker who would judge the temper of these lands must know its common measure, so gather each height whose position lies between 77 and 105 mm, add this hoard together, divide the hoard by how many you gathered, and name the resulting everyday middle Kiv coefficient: 1.13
